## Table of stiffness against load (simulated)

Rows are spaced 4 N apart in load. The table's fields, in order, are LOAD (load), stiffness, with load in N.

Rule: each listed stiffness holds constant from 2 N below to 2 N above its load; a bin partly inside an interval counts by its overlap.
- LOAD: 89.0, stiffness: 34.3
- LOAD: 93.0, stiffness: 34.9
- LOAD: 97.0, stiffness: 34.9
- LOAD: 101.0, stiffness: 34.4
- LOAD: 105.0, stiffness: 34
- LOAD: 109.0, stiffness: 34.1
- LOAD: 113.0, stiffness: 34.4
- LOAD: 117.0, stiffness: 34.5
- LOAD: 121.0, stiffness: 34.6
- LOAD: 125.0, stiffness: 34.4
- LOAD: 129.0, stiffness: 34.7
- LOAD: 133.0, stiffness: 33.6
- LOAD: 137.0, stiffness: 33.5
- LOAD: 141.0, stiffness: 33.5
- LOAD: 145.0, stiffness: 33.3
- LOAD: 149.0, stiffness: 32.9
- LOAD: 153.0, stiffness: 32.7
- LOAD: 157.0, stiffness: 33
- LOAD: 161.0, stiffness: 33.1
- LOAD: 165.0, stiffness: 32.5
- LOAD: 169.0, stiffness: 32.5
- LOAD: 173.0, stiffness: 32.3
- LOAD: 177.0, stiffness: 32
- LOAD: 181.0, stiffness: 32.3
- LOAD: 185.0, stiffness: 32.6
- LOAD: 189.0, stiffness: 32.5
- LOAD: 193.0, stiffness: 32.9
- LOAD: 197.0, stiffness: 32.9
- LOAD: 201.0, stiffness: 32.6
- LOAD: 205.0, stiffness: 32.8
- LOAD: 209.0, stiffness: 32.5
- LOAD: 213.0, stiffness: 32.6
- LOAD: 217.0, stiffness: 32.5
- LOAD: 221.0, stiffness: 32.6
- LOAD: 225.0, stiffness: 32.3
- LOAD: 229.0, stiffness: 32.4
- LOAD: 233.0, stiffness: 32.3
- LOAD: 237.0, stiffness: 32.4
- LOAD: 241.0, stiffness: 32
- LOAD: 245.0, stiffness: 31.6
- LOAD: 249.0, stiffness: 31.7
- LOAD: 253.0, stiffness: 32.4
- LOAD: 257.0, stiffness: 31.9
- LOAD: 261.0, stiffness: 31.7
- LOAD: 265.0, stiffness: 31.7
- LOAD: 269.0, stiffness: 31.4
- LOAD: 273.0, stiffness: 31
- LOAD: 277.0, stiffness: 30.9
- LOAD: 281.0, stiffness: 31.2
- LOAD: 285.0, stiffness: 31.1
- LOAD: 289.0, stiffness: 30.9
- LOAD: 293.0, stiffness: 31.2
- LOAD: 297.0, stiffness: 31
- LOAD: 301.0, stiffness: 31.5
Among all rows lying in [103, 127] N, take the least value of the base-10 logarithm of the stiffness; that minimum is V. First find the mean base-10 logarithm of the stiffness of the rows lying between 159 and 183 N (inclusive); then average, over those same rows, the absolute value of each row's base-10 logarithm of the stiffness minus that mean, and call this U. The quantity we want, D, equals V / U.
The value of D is 459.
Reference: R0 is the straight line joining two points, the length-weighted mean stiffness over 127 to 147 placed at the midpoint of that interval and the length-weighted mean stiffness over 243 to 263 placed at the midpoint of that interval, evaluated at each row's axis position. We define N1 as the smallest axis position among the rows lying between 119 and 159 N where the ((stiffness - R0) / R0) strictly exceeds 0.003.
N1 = 121.0 N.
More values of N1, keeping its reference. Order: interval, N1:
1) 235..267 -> 237.0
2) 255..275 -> 257.0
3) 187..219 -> 197.0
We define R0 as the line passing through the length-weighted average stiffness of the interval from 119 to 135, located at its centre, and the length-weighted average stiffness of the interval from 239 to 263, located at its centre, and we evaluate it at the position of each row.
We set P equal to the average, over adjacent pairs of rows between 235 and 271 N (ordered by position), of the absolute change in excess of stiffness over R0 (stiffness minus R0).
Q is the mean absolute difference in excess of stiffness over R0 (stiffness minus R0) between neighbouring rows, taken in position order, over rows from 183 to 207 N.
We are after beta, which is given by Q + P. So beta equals 0.52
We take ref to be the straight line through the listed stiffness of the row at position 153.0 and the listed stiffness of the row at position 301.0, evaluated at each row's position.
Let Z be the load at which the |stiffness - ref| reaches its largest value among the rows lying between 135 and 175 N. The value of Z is 141.0 N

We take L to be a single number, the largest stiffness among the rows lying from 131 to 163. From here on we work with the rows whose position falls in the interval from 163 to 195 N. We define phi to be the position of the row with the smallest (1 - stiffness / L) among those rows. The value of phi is 193.0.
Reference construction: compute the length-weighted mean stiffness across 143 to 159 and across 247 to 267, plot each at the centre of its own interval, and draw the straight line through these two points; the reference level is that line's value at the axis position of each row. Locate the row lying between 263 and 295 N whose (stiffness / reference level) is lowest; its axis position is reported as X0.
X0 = 277.0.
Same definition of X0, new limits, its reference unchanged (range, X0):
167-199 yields 177.0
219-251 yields 245.0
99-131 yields 105.0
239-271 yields 245.0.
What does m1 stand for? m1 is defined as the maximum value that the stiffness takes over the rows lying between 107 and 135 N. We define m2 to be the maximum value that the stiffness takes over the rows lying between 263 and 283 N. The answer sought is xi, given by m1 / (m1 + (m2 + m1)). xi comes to 0.343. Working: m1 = 34.7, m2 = 31.7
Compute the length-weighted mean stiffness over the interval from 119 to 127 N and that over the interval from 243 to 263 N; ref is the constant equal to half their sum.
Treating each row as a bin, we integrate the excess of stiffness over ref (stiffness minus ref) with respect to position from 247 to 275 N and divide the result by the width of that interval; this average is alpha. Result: -1.5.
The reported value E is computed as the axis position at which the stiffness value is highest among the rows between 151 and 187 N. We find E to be 161.0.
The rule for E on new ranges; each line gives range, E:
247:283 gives 253.0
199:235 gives 205.0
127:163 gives 129.0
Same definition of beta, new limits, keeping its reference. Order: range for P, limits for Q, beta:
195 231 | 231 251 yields 0.44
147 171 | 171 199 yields 0.52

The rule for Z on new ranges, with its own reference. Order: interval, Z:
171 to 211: 197.0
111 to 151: 129.0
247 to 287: 277.0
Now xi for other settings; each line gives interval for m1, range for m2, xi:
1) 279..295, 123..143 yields 0.321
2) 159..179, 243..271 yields 0.336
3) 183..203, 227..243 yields 0.335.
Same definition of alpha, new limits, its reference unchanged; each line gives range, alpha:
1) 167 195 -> -0.7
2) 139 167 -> -0.2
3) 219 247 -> -1.0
